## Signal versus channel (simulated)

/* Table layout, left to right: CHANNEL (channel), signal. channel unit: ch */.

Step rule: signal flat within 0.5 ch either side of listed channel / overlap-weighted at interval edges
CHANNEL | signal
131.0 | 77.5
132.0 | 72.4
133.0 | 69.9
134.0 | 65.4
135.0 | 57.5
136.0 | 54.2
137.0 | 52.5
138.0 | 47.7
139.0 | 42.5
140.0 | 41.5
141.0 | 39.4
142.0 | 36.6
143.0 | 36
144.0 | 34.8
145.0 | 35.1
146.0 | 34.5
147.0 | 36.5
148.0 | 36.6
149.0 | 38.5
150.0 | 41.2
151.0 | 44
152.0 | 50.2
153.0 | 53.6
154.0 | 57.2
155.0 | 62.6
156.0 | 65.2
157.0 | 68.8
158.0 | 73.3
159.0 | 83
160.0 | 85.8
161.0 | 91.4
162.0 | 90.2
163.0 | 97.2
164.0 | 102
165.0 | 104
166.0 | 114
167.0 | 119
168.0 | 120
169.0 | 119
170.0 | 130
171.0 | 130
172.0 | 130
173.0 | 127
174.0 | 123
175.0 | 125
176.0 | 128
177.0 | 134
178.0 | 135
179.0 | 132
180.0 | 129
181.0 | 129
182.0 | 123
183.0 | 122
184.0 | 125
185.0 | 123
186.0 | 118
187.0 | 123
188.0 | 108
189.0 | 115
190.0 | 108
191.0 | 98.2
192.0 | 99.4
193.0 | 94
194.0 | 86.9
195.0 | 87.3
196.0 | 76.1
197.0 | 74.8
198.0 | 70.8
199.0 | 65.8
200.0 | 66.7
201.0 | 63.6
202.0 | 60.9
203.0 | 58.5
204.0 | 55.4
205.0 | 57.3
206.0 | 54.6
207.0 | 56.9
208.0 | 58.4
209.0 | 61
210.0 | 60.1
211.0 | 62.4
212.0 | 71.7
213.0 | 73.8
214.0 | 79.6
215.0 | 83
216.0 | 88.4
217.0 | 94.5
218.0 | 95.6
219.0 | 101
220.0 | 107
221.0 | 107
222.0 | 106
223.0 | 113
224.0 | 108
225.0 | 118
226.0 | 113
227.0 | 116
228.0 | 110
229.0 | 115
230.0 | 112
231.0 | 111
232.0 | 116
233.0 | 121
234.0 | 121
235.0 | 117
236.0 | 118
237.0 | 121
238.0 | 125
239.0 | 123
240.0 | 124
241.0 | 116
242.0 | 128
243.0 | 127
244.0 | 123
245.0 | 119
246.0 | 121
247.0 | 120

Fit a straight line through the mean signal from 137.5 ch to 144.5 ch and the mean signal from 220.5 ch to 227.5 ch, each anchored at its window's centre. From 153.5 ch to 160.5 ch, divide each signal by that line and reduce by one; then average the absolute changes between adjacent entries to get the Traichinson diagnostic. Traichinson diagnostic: 0.07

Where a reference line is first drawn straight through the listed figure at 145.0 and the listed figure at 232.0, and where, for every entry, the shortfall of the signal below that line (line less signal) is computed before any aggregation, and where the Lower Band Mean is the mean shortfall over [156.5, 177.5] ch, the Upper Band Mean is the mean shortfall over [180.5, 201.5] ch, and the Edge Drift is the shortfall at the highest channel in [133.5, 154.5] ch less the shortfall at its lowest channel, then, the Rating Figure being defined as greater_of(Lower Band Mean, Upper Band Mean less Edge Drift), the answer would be -48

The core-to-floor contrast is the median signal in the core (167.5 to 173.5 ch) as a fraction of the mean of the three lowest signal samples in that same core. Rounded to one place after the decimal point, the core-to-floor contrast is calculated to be 1.1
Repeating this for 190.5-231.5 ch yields 1.6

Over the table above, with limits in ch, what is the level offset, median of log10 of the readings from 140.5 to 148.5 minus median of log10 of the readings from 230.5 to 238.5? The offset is -0.5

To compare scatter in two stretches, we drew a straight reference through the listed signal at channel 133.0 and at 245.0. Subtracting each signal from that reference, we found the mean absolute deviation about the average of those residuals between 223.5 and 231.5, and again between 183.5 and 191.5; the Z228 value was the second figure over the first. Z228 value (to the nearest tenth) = 2.8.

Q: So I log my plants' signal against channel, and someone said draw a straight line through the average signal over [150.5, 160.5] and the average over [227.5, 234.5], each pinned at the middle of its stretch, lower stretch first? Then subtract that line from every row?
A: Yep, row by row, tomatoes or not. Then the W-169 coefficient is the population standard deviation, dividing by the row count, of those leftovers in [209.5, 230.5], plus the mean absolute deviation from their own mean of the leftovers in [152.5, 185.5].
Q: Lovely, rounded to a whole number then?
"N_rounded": 31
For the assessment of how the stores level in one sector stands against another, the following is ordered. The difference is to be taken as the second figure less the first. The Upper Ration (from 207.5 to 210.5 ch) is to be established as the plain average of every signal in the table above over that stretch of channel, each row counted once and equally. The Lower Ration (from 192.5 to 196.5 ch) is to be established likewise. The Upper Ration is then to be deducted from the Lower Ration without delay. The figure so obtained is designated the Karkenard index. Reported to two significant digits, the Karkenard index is 26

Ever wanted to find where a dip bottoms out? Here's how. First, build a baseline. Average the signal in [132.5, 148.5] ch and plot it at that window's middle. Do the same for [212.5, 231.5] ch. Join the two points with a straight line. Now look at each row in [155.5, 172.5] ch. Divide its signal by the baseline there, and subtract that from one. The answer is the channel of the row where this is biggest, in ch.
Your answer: 156.0 ch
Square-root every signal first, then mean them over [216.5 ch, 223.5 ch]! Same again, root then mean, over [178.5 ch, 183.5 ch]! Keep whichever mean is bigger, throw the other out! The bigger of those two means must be 11.3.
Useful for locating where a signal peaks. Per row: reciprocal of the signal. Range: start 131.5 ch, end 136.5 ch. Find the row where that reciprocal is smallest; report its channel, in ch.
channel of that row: 132.0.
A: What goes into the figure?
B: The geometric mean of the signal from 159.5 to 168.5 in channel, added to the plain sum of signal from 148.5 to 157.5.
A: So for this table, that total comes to 583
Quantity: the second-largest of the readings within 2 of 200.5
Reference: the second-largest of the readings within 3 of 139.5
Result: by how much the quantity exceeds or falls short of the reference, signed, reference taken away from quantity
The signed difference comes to 18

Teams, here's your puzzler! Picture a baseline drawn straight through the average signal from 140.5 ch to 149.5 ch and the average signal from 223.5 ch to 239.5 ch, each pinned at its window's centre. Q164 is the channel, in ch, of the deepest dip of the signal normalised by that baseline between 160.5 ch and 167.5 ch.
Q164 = 162.0 ch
